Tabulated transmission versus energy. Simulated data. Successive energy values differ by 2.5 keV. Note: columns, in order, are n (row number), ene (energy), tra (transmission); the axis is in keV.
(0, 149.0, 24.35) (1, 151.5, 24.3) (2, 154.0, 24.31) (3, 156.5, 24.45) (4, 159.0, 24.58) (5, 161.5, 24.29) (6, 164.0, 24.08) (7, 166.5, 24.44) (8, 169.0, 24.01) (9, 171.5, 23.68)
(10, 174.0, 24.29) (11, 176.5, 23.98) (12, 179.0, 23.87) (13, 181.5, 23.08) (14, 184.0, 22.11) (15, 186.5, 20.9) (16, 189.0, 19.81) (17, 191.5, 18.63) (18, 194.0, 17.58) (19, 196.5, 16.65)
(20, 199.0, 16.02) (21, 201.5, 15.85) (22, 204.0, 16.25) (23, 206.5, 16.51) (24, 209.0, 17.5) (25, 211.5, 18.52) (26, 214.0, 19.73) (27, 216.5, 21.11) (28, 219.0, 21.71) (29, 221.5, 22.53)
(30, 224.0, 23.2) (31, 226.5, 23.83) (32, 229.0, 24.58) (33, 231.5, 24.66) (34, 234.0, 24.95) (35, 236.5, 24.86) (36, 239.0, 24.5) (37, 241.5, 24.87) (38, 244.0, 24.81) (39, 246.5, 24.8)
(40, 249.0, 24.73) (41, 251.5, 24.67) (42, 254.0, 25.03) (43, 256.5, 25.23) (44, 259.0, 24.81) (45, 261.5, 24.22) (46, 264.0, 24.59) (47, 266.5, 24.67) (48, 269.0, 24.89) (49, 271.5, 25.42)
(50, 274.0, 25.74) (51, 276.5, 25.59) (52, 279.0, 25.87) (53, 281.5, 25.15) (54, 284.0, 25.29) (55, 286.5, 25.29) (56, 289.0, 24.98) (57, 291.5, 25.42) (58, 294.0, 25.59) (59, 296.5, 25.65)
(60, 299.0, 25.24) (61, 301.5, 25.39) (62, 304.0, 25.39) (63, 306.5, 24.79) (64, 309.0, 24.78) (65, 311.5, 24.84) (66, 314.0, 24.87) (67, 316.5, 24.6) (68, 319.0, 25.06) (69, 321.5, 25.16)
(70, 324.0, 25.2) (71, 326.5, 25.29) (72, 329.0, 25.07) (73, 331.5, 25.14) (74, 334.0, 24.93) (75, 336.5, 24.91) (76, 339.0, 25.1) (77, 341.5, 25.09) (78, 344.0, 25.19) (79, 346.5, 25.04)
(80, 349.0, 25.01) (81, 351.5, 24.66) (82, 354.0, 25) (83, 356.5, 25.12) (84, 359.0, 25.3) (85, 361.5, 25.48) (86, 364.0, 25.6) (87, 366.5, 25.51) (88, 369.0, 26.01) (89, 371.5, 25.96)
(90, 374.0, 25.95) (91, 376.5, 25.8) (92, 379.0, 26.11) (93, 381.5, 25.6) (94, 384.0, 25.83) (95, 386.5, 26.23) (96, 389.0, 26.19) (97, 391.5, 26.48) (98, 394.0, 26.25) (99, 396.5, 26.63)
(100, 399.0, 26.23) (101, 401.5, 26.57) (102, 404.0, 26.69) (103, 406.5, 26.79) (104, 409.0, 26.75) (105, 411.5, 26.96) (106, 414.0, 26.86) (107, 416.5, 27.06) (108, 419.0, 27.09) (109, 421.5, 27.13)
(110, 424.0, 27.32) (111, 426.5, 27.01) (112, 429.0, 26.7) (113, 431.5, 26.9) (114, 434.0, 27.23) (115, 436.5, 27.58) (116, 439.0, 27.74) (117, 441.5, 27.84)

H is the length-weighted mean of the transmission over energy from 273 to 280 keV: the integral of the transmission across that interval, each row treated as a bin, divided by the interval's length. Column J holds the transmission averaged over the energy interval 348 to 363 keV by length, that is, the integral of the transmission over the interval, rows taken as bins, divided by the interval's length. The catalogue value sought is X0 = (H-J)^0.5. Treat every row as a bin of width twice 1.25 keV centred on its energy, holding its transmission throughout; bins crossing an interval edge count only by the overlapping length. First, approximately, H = 25.7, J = 25.1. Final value 0.8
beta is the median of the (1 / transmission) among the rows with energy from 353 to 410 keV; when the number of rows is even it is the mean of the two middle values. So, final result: 0.0384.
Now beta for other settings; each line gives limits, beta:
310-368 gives 0.0399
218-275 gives 0.0404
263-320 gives 0.0396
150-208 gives 0.0422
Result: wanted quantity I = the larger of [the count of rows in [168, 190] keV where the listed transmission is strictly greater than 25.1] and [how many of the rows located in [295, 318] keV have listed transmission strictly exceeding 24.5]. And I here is 9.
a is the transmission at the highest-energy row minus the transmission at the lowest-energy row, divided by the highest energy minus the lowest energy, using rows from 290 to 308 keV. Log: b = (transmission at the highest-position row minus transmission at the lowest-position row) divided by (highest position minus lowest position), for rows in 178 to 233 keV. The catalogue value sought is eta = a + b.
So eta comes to -0.03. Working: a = -0.04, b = 0.015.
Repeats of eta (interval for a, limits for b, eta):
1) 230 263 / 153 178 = -0.03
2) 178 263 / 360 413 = 0.03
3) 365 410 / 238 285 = 0.05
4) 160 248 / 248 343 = 0.01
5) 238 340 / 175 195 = -0.36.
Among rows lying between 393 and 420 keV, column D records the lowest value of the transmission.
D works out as 26.23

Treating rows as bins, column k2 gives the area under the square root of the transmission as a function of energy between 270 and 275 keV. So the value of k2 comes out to 25.3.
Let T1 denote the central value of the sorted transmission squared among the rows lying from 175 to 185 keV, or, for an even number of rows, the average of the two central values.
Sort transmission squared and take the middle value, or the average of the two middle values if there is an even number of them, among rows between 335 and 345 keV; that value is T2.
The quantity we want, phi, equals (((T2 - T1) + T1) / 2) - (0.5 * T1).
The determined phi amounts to 39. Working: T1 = 551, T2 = 630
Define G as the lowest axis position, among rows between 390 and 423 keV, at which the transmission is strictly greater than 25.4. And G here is 391.5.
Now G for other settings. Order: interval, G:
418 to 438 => 419.0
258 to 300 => 271.5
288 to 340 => 291.5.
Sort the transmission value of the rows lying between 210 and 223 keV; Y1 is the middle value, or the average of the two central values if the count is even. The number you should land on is 21.1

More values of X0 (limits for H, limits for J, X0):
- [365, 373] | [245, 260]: 1.0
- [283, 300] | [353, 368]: 0.0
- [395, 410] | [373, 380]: 0.8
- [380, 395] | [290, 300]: 0.8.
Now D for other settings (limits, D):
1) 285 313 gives 24.78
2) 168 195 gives 17.58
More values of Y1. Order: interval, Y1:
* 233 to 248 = 24.8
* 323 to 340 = 25.1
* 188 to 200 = 17.6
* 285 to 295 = 25.4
